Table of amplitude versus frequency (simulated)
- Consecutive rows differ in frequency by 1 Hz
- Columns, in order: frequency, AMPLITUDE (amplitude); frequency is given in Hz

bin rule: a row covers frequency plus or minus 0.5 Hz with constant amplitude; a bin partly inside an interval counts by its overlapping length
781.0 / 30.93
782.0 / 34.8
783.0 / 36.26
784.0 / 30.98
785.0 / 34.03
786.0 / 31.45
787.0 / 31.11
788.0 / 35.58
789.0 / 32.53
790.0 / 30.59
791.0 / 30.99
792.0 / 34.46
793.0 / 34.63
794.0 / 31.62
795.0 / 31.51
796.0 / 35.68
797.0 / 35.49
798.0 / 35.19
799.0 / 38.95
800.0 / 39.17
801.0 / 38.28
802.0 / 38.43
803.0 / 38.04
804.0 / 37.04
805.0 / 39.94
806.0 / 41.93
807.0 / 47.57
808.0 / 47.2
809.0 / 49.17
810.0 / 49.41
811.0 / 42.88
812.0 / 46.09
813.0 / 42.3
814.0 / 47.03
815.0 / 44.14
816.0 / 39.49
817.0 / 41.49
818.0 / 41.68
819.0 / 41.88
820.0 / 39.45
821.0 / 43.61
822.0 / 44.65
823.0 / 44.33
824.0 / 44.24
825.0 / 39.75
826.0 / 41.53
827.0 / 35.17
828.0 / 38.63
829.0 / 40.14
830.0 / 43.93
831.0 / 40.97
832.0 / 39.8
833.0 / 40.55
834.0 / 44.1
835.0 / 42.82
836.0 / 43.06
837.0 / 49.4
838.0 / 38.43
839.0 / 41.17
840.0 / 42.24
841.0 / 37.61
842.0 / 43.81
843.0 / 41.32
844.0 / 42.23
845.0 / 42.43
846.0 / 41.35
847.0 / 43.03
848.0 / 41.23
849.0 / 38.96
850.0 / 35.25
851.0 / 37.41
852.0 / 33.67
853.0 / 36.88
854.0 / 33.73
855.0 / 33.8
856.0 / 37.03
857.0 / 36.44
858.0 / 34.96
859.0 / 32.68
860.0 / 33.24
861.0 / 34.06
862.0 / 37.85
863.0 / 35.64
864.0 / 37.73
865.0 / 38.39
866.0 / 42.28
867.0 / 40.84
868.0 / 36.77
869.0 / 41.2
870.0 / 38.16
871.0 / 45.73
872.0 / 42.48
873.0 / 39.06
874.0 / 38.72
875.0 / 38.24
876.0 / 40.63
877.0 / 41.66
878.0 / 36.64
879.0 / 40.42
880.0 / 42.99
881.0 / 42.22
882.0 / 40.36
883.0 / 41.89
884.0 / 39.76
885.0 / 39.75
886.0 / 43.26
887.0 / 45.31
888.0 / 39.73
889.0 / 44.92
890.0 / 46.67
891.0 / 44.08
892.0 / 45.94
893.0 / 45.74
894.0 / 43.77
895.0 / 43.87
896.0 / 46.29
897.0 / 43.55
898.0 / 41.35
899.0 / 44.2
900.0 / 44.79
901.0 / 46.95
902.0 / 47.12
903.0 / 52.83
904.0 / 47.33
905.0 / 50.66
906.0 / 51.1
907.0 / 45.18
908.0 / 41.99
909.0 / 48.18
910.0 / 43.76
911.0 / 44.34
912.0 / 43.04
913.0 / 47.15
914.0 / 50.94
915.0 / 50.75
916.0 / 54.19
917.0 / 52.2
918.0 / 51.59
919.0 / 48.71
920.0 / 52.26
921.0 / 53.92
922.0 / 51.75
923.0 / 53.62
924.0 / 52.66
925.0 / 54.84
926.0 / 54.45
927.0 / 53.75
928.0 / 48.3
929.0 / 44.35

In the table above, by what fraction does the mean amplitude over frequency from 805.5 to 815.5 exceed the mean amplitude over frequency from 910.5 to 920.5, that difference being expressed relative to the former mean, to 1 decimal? -0.1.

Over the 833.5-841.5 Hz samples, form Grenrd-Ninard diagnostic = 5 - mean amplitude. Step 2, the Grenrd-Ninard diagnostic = -37.4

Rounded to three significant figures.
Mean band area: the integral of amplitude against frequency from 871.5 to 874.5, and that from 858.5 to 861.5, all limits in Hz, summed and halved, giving 110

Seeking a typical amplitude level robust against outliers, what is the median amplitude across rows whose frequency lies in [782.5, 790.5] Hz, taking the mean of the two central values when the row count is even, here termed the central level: 32.0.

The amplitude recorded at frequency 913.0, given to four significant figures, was 47.15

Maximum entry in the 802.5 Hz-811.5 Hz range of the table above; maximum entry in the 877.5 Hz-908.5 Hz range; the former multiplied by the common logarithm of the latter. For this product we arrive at 85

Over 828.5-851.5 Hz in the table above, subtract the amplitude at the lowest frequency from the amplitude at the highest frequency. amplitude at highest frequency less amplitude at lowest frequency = -2.7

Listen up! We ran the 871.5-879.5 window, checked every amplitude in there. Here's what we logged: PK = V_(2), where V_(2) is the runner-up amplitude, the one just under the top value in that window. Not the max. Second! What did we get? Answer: 41.66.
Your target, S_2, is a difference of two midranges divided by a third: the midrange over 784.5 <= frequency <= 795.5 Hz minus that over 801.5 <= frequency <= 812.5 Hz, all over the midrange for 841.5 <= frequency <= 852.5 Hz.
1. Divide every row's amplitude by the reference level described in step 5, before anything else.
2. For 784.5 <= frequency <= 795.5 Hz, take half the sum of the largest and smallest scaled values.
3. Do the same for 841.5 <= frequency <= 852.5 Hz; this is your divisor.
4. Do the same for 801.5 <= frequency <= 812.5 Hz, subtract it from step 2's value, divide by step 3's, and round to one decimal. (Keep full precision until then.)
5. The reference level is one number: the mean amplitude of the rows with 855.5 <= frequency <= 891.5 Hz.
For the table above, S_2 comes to -0.3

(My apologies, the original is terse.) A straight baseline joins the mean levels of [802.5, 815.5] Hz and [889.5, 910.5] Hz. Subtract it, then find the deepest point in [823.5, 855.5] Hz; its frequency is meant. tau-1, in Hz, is 852.0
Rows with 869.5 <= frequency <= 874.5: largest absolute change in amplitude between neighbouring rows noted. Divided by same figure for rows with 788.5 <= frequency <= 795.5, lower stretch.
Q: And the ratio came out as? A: 2.2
